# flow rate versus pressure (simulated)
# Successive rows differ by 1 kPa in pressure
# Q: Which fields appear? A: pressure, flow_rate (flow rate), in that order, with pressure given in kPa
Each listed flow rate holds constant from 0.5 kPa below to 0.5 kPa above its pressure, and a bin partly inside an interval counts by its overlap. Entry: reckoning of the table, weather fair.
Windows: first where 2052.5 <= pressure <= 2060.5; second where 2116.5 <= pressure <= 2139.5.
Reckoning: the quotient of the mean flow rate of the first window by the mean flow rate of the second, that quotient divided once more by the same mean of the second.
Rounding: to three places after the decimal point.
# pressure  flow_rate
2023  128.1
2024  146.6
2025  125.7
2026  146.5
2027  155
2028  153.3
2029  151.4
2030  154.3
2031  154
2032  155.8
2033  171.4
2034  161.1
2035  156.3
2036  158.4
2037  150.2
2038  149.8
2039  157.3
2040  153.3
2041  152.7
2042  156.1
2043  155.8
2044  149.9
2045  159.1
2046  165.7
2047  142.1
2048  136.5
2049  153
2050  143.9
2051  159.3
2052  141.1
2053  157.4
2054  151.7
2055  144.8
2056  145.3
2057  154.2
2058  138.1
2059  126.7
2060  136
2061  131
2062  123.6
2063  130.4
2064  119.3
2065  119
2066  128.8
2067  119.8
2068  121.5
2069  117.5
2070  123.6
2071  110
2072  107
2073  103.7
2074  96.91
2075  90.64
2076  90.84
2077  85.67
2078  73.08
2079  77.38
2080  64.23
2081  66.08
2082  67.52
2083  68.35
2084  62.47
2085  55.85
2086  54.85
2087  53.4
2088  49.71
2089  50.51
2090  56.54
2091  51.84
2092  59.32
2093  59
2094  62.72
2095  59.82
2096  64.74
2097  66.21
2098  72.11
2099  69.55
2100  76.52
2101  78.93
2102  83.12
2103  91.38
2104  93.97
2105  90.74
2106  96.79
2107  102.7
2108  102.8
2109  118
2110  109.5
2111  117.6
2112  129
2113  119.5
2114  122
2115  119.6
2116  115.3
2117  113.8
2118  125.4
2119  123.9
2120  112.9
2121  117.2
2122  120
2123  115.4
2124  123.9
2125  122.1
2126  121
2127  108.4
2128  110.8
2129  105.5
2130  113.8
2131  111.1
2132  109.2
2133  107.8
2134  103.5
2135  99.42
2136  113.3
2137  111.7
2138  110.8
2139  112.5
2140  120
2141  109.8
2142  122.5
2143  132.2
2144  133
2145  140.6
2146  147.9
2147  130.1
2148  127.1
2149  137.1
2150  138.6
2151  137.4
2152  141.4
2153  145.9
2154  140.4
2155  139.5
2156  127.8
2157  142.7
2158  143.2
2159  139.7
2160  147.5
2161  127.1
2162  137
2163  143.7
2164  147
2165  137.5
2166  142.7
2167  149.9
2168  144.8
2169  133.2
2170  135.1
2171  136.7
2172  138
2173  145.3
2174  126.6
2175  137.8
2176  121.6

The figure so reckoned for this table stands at 0.011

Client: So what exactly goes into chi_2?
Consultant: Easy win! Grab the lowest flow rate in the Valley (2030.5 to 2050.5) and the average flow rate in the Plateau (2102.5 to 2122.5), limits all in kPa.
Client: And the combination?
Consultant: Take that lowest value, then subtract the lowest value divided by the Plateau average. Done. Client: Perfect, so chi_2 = 135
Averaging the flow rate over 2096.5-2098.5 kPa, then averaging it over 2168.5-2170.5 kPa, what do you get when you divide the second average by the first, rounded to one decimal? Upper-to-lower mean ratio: 1.9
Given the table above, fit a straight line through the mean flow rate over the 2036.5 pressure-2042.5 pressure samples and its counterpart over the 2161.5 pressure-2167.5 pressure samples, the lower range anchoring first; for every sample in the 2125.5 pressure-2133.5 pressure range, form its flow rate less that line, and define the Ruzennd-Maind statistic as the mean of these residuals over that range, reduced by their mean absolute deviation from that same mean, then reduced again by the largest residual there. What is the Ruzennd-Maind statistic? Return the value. -13.0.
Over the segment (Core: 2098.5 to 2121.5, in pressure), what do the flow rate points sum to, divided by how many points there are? 106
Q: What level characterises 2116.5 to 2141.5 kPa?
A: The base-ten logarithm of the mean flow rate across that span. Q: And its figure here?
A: 2.06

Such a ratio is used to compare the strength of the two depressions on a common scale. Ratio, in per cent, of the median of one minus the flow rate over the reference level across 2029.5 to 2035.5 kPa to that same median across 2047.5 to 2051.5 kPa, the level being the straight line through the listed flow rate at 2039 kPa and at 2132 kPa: 113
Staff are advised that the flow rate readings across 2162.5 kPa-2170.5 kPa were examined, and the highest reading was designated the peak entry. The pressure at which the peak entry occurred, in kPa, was 2167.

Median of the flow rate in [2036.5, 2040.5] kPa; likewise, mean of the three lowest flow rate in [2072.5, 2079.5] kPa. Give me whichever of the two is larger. 152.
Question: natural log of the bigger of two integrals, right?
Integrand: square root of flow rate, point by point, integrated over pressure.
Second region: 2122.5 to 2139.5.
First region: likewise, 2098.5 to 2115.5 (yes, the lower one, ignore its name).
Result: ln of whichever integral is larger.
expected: 5.19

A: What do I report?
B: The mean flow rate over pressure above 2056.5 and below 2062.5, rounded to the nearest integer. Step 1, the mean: 135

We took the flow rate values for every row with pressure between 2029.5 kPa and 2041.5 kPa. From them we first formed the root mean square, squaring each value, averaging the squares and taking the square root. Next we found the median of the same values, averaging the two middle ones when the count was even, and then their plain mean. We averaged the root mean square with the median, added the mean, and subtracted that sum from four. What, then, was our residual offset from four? -308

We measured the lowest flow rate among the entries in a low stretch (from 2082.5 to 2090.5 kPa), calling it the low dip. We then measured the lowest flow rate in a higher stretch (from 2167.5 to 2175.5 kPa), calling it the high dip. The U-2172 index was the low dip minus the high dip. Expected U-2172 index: -77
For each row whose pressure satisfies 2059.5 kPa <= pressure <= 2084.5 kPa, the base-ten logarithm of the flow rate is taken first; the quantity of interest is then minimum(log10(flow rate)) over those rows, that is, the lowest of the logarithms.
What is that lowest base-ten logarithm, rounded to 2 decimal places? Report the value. 1.80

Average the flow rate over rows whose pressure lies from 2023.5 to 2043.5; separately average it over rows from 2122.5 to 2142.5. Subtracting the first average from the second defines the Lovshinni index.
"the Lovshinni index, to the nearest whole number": -41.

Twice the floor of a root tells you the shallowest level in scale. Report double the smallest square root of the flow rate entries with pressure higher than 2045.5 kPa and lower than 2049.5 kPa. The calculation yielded 23.4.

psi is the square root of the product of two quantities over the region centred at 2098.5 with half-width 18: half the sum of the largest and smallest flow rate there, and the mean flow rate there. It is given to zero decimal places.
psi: 85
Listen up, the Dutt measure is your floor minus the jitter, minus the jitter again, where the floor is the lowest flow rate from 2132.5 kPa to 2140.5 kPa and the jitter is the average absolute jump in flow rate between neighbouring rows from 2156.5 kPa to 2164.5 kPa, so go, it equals 85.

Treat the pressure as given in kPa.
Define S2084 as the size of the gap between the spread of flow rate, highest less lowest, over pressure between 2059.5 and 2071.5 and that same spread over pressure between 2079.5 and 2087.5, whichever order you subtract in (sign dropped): 11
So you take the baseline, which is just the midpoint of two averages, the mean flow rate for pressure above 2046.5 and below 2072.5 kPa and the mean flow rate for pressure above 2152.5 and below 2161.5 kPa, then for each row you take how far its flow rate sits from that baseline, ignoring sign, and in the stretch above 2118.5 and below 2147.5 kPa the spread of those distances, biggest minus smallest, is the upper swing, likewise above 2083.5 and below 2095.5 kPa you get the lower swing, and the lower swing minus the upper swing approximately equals -21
